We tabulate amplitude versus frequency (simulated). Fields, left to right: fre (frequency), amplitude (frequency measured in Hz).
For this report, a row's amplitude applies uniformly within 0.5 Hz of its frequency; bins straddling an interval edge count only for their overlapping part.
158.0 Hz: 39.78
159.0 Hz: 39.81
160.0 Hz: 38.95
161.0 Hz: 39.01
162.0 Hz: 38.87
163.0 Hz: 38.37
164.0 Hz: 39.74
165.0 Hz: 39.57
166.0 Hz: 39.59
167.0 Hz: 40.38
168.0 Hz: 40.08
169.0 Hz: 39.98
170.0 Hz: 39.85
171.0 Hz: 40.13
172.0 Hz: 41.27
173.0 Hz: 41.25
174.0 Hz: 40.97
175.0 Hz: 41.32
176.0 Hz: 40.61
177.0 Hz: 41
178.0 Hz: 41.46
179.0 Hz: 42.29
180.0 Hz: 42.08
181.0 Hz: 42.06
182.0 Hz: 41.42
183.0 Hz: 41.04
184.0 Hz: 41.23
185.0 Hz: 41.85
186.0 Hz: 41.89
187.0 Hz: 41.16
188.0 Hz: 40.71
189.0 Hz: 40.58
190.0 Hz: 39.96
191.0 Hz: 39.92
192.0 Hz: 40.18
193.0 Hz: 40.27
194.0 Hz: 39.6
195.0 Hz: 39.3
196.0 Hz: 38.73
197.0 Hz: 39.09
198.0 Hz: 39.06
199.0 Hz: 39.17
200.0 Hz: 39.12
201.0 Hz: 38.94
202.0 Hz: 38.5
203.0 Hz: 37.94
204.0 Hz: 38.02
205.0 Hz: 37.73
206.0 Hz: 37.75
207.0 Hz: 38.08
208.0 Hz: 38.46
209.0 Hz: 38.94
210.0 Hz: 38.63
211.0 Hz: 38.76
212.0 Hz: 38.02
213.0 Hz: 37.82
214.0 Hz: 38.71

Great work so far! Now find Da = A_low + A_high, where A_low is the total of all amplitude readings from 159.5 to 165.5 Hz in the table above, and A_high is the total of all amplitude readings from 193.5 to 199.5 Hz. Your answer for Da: 469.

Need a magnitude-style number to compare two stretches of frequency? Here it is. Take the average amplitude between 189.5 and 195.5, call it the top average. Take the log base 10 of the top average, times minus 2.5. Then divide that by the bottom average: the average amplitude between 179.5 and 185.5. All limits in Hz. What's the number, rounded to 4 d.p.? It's -0.0962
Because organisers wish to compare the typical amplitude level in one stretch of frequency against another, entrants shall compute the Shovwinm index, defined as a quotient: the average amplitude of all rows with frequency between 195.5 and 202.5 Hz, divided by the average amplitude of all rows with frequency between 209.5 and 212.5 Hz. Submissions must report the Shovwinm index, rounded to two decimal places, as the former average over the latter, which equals 1.01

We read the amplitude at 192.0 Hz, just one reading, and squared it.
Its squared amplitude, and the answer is 1614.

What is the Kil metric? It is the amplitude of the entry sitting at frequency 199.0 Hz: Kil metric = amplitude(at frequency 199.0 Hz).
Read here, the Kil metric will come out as 39.17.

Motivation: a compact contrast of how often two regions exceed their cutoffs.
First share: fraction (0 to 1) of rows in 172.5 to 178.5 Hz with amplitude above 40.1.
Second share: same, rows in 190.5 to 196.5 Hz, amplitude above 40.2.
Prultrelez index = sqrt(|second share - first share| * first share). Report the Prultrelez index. 0.91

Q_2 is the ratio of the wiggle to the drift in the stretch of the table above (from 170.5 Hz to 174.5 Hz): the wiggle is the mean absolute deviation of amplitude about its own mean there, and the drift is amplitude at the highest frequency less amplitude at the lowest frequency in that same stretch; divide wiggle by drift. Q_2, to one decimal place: 0.5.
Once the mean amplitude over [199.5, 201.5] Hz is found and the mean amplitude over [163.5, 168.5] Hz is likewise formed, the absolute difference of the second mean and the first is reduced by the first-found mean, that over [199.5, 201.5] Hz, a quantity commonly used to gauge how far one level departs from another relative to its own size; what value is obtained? -38.2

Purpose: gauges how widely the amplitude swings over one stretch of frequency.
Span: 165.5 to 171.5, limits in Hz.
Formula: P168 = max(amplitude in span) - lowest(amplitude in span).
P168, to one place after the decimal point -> 0.8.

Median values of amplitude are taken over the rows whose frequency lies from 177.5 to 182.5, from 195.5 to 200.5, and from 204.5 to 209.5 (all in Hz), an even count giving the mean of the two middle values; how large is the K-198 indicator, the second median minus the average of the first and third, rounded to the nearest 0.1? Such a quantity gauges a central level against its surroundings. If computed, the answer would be -1.0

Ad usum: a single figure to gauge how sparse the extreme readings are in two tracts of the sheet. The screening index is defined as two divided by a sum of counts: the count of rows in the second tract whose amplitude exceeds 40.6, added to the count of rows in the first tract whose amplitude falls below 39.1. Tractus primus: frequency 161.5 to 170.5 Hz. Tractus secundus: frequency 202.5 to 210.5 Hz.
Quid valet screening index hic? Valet 1.0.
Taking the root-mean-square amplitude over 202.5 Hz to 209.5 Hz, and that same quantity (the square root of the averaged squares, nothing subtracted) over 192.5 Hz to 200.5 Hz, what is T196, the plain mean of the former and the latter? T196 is 38.7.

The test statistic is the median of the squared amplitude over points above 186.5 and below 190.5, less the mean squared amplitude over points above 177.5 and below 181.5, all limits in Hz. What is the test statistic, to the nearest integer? -110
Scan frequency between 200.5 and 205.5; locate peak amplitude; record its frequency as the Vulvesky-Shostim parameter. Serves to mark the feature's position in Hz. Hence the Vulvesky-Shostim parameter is 201.0 Hz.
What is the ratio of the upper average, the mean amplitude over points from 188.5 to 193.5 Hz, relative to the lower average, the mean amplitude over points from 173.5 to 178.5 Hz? 0.98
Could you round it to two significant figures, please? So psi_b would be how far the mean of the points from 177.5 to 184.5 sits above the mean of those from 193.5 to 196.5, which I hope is 2.4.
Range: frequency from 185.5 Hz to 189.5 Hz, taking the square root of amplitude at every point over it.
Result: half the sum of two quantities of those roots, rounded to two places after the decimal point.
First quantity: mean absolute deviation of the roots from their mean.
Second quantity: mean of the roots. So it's 3.22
